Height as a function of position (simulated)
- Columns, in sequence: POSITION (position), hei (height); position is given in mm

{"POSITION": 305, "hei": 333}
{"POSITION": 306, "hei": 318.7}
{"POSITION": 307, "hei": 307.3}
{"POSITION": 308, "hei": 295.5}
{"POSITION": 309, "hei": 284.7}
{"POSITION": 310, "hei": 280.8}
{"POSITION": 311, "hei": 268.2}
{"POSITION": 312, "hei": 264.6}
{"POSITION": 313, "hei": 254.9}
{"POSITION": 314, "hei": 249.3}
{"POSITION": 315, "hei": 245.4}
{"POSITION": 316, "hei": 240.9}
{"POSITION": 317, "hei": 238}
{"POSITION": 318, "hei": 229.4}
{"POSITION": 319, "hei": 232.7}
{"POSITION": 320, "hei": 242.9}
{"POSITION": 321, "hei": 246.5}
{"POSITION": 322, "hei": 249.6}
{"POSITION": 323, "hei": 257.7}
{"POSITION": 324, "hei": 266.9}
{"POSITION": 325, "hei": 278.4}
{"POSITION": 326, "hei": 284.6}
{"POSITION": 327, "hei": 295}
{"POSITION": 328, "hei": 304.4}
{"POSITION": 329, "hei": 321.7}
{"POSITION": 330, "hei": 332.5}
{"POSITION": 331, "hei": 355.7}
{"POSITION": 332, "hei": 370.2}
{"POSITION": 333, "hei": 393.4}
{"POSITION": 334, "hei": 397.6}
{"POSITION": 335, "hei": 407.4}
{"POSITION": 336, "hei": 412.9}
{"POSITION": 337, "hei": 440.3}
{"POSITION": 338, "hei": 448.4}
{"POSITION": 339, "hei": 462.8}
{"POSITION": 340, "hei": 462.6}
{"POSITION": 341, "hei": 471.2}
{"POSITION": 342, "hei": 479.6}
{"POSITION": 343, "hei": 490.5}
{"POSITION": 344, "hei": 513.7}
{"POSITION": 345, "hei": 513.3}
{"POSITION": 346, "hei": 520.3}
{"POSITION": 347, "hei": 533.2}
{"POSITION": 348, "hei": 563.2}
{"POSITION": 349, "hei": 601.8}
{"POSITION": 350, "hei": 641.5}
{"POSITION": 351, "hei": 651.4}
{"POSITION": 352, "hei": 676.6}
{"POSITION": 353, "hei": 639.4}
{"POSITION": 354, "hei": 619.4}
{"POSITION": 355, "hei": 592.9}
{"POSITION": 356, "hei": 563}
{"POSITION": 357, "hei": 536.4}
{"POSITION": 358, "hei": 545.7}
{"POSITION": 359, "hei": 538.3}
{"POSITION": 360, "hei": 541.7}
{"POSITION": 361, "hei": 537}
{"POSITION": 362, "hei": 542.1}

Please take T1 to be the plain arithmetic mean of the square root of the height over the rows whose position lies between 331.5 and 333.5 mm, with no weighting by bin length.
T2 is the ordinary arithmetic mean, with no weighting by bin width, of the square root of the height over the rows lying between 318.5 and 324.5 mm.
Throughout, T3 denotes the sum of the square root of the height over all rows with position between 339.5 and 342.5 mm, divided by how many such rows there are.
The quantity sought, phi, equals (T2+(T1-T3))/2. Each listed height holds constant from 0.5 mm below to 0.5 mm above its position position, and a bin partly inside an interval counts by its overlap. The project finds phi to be 6.8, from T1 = 19.5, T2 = 15.8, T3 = 22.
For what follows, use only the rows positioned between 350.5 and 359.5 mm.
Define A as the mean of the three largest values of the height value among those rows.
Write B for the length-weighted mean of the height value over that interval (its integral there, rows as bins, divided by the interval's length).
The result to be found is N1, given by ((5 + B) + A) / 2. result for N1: 628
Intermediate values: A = 656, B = 596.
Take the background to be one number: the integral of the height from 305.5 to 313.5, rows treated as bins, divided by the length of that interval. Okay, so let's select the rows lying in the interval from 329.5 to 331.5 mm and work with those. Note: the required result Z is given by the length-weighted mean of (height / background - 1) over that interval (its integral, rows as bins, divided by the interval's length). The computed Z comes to 0.2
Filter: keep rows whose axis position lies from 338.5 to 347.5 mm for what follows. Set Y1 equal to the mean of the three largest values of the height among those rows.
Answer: 522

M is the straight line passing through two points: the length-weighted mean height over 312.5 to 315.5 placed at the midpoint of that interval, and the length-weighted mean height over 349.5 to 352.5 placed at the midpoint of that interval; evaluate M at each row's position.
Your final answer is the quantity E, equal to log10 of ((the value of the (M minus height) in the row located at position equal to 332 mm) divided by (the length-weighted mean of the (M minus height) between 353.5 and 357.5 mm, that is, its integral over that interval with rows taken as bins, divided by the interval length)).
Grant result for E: -0.2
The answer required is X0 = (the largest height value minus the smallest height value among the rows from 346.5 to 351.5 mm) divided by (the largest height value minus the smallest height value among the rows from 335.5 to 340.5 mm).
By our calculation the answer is 2.4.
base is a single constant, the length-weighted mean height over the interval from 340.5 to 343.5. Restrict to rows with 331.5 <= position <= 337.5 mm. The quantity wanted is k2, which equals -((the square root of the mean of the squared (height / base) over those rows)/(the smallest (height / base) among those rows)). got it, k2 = -1.09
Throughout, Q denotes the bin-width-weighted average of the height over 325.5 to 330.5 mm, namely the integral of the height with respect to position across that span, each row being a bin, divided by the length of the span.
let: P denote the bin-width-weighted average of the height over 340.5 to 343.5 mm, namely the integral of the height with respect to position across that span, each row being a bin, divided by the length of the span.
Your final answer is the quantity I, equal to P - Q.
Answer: 173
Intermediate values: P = 480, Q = 308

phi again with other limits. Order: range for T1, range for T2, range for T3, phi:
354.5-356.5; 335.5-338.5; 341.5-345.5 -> 11.3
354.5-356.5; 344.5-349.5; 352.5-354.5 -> 11.2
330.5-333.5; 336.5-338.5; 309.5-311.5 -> 11.9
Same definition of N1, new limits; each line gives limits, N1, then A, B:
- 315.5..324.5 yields 254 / 258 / 245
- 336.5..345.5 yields 493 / 506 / 476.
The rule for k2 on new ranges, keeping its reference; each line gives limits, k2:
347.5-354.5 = -1.12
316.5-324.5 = -1.07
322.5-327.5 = -1.07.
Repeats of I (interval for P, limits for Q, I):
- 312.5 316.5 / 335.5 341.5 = -202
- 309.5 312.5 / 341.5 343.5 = -214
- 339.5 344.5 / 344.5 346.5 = -33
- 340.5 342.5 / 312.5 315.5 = 226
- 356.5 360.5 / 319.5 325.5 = 284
